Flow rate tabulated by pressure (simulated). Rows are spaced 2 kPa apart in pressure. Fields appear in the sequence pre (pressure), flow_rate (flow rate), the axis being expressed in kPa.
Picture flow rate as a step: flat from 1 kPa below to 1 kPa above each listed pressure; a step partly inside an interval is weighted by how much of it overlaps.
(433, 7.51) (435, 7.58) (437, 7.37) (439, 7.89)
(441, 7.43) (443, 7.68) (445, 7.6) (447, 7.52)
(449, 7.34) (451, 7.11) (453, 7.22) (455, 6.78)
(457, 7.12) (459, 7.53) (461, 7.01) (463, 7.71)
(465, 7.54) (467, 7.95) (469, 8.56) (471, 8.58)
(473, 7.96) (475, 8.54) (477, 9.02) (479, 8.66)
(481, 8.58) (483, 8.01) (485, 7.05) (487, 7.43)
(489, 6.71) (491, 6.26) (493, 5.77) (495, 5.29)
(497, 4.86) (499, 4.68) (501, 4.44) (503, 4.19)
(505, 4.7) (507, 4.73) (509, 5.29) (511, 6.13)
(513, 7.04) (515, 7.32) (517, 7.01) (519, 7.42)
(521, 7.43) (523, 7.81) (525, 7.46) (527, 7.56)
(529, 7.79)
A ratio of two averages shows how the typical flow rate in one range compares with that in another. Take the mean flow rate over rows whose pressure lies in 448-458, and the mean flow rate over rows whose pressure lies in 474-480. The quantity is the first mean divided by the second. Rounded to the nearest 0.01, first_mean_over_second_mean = 0.81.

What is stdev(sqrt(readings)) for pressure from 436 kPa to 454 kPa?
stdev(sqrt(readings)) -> 0.04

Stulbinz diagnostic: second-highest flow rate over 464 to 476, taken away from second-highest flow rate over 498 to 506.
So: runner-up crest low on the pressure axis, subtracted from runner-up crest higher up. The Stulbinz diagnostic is -3.9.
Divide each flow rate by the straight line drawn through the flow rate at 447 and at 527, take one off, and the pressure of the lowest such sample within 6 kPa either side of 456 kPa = 455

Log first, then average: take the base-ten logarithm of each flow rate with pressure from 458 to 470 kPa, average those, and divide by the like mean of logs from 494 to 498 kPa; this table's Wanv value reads 1.26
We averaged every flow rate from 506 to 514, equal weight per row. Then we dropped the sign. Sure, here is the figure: 5.8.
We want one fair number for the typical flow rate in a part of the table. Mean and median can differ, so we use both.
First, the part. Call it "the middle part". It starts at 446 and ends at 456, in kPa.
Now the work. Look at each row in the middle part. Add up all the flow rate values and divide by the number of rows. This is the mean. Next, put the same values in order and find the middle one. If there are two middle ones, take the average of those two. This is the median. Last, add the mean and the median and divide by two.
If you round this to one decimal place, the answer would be 7.2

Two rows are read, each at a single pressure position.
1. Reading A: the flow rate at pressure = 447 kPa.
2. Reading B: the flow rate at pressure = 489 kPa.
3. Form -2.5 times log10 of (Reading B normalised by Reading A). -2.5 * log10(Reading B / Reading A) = 0.12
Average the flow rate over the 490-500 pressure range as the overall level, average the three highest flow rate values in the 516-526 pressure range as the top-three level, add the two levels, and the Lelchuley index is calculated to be 12.9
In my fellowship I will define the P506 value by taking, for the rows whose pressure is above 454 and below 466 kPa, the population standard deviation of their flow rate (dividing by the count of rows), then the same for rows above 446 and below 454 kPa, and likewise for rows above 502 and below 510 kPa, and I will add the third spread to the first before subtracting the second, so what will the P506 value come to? 0.57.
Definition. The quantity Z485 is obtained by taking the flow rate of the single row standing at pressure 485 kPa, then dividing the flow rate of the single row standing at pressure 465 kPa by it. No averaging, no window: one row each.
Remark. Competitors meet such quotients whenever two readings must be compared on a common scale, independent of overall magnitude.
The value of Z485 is 1.1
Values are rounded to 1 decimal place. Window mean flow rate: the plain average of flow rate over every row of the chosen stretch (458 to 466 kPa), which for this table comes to 7.4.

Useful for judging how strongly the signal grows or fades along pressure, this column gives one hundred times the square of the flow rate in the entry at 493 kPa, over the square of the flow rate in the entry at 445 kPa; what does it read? 58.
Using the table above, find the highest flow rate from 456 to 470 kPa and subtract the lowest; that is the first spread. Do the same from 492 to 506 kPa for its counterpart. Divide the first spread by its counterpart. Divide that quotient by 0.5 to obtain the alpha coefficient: 2.0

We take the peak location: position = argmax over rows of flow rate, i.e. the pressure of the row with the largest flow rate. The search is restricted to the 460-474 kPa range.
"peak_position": 471 kPa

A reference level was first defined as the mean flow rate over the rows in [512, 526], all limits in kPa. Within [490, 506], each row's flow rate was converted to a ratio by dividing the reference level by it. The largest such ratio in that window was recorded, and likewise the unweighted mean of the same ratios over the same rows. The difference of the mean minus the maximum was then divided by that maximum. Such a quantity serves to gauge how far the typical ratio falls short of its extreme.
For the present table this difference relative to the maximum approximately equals -0.15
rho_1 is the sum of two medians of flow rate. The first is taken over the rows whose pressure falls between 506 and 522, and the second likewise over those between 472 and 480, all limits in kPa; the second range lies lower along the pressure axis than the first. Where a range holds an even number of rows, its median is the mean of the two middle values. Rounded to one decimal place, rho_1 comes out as 15.6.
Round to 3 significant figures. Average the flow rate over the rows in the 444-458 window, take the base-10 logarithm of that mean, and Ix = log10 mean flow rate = 0.860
